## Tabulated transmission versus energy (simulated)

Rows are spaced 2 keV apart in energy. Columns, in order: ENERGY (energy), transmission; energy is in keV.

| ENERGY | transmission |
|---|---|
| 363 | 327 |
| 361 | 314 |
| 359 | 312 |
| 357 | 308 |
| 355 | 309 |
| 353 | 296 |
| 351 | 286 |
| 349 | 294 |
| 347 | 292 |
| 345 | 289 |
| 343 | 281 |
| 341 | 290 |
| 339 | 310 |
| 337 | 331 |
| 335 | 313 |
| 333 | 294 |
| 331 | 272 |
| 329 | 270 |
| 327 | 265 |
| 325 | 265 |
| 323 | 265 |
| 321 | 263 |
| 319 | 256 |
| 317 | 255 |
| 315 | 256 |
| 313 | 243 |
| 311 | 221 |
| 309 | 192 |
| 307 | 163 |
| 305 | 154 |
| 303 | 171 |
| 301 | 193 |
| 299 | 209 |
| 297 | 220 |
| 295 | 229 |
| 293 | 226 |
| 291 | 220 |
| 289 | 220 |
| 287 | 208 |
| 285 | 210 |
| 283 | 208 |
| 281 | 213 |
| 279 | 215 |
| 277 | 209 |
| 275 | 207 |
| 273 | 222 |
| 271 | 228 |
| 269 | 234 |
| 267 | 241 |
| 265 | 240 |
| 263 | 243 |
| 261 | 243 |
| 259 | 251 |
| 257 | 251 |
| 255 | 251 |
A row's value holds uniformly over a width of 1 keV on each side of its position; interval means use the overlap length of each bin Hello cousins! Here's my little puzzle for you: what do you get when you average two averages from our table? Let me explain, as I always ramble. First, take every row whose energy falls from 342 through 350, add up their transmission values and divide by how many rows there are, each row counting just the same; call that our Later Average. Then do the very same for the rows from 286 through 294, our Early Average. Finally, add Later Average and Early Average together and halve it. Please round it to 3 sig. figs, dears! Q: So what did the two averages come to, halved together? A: 254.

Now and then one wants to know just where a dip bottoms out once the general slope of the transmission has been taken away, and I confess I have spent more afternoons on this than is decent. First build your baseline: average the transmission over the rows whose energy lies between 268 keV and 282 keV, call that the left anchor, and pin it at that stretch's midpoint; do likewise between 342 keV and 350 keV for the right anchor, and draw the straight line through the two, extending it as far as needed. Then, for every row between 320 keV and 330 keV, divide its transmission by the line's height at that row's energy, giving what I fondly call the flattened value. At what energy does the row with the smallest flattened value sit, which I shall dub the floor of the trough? 327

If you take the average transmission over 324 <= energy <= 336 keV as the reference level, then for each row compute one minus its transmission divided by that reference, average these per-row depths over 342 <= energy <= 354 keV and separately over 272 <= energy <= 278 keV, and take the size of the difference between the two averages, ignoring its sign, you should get 0.28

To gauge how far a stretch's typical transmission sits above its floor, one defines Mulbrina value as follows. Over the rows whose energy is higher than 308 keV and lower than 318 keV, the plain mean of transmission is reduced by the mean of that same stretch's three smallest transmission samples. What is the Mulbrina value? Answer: 15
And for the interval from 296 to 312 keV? 28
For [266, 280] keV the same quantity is 12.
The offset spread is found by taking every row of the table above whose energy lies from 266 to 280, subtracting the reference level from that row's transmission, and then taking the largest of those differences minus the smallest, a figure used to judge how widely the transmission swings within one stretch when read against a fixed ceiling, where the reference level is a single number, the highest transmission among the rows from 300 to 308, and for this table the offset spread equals 34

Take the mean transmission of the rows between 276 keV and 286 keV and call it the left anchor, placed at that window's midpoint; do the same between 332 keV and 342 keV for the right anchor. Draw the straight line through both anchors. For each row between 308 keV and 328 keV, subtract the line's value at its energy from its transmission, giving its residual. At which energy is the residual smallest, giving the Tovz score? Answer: 309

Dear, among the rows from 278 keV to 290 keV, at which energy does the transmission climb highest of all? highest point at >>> 289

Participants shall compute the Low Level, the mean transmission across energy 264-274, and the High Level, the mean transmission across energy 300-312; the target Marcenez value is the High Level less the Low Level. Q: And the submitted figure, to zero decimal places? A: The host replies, -51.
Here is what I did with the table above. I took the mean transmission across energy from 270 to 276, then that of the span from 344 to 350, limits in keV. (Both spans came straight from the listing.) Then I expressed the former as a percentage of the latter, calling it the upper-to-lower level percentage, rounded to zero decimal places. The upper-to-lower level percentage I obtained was 75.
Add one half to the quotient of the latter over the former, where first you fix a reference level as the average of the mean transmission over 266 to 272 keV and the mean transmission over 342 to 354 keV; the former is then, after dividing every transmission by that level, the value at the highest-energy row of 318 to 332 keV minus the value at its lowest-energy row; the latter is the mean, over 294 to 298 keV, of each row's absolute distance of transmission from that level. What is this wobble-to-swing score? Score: 615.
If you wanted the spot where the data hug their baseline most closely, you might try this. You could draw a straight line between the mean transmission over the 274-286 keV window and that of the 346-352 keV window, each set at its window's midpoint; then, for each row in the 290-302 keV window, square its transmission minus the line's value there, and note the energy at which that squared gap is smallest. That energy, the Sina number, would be 293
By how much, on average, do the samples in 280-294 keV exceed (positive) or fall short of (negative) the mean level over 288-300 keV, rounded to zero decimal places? -6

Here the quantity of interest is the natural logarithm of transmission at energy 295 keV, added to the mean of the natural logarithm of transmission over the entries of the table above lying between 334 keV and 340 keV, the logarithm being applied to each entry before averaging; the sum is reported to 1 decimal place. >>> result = 11.2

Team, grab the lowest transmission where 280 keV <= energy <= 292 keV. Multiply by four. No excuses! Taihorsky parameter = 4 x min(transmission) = 832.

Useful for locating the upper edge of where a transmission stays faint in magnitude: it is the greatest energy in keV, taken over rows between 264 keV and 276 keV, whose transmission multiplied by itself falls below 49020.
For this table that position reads 275 keV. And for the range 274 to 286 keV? 285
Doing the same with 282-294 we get 291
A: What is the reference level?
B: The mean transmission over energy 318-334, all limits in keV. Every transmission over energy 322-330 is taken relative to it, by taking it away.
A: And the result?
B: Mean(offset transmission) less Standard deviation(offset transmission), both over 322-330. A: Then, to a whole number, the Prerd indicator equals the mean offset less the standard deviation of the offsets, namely -5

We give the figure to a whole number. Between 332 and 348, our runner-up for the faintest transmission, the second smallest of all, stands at 289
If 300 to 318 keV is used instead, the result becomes 163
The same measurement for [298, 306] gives 171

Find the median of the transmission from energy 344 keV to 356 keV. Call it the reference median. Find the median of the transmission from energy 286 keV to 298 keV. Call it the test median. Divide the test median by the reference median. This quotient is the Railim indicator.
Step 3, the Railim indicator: 0.75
